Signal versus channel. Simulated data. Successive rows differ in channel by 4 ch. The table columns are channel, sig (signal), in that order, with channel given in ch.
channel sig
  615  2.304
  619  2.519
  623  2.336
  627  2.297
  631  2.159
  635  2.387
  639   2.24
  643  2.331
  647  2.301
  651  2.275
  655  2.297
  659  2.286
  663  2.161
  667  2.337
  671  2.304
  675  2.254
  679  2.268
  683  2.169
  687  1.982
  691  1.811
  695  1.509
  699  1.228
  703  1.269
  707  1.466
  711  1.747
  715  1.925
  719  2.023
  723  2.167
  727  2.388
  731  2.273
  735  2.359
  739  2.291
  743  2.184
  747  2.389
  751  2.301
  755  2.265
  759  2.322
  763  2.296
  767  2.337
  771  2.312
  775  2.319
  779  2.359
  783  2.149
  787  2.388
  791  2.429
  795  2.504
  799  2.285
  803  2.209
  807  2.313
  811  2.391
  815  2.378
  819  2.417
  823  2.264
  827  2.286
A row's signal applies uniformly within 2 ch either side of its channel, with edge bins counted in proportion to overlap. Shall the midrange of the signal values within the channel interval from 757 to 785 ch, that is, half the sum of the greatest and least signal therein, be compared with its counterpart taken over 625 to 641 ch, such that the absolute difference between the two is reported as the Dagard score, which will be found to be 0.0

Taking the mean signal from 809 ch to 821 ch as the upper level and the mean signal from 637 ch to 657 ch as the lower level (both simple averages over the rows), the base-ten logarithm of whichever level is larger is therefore 0.379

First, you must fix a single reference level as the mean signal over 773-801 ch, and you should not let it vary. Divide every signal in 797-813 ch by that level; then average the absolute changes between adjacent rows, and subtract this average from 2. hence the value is 1.96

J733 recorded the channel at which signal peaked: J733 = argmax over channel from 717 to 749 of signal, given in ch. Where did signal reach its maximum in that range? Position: 747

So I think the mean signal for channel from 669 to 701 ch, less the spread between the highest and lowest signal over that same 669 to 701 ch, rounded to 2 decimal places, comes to 0.86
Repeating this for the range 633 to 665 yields 2.06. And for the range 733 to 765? 2.10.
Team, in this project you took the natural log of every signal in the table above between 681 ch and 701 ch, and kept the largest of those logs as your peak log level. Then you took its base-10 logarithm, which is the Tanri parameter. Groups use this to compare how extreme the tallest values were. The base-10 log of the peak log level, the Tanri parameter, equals -0.111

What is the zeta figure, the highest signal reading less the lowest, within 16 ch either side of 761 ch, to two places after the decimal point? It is 0.12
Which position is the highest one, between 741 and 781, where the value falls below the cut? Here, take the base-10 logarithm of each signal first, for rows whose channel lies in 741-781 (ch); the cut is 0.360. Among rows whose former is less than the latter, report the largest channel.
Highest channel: 755 ch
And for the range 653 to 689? 687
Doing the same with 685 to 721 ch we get 719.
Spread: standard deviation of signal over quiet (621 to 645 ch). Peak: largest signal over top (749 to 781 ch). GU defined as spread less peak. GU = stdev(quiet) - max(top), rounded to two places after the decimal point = -2.28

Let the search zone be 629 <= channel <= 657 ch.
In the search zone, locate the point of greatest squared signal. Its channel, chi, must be 635 ch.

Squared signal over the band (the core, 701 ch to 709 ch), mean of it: 1.9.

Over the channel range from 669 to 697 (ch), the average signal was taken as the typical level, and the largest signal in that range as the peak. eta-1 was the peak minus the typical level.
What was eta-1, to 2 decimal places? 0.26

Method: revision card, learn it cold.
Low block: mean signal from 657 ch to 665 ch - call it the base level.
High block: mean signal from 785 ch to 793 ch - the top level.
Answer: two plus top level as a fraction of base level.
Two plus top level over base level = 3.08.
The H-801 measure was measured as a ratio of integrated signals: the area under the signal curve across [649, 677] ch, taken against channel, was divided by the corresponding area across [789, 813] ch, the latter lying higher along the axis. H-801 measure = 1.1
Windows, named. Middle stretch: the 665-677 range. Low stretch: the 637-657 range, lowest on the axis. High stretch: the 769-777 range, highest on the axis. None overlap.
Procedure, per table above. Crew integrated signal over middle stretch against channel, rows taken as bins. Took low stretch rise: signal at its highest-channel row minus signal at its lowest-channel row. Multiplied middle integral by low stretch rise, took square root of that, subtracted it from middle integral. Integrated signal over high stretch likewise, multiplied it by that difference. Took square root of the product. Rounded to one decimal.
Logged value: 22.1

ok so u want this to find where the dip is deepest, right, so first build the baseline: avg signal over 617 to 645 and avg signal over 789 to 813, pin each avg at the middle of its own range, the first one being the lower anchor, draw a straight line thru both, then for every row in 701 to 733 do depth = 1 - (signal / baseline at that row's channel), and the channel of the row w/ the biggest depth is 703 ch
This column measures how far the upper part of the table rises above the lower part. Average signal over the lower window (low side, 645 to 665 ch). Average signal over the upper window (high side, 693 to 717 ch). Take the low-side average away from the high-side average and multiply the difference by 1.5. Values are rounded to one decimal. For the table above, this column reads -1.1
